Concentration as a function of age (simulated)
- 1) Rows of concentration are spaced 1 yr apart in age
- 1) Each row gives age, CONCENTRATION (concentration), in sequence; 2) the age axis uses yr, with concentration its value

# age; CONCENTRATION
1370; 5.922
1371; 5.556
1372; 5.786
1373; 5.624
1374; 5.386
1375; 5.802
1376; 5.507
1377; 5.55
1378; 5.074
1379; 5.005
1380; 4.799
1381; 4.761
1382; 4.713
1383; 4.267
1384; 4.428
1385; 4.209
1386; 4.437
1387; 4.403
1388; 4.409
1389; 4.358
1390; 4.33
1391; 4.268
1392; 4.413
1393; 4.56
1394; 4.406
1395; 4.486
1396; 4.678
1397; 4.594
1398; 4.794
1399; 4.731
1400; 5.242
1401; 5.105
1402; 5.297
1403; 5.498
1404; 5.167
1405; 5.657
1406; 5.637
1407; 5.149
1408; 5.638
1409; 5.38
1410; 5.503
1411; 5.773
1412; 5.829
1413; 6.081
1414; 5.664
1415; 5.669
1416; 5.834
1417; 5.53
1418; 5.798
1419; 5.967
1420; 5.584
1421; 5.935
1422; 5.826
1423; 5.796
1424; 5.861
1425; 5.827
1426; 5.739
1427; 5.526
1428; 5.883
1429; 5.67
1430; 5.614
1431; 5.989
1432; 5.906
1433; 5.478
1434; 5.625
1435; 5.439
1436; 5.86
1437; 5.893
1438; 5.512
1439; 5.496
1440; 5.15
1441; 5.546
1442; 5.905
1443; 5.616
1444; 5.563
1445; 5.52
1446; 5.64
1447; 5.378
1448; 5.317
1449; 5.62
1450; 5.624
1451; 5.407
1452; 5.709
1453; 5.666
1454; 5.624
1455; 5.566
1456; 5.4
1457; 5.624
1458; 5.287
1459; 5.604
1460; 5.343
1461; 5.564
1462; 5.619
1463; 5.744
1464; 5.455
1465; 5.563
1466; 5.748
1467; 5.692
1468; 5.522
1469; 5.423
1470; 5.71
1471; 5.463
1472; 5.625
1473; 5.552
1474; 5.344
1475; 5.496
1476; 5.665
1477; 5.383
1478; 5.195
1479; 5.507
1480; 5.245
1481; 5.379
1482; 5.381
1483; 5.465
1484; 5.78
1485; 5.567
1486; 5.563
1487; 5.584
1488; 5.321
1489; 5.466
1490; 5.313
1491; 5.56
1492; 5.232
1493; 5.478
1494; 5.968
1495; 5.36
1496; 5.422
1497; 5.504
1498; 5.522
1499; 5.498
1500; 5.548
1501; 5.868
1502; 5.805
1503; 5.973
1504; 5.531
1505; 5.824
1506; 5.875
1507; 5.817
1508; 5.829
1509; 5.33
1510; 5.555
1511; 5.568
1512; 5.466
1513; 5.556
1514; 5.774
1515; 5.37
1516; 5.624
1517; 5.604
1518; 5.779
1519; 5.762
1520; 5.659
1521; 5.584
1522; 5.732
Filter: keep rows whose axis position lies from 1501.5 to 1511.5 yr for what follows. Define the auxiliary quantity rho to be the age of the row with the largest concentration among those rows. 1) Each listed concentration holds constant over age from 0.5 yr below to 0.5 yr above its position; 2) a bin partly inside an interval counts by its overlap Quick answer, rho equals 1503 yr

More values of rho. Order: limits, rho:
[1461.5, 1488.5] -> 1484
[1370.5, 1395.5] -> 1375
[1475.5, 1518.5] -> 1503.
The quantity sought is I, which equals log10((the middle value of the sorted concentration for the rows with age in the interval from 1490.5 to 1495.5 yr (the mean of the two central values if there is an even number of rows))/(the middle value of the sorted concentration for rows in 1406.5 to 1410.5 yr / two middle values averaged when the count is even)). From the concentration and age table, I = 0.003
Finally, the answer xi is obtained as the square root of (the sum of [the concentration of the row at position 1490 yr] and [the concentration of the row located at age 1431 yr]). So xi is 3.36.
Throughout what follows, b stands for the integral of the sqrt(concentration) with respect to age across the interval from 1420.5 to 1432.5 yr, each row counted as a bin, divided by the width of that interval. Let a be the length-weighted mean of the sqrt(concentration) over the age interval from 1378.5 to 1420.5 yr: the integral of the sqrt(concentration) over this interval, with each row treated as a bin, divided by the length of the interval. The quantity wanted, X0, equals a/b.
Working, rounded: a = 2.24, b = 2.41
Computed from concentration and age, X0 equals 0.93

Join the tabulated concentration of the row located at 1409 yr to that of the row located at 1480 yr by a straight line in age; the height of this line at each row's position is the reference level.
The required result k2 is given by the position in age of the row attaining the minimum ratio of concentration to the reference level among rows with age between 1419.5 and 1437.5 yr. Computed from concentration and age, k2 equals 1435 yr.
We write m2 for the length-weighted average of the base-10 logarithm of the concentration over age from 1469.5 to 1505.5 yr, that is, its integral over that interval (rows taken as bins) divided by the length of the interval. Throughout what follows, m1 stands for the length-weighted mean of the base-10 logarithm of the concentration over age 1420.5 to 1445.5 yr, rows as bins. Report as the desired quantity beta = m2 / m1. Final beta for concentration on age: 0.98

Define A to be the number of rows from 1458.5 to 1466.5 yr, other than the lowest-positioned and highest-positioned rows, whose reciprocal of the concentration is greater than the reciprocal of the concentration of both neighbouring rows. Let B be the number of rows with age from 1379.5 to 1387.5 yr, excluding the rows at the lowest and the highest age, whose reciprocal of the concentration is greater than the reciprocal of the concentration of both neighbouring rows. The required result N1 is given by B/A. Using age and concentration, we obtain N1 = 1.0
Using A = 2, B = 2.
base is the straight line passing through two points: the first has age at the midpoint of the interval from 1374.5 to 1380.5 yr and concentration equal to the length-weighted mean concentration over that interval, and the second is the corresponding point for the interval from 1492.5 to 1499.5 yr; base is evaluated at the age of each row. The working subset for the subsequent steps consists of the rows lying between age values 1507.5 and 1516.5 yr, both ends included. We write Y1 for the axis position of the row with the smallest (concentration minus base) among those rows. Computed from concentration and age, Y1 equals 1509 yr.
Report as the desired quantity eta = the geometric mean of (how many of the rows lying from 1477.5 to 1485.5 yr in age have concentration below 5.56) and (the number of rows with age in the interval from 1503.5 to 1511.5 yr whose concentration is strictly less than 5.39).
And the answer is 2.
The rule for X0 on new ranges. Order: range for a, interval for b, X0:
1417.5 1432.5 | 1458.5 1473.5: 1.02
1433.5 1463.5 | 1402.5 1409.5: 1.01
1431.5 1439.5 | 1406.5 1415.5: 1.00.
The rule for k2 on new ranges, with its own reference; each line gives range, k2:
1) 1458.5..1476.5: 1460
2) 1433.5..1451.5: 1440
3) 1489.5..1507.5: 1492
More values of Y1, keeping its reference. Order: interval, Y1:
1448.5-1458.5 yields 1458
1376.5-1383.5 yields 1383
